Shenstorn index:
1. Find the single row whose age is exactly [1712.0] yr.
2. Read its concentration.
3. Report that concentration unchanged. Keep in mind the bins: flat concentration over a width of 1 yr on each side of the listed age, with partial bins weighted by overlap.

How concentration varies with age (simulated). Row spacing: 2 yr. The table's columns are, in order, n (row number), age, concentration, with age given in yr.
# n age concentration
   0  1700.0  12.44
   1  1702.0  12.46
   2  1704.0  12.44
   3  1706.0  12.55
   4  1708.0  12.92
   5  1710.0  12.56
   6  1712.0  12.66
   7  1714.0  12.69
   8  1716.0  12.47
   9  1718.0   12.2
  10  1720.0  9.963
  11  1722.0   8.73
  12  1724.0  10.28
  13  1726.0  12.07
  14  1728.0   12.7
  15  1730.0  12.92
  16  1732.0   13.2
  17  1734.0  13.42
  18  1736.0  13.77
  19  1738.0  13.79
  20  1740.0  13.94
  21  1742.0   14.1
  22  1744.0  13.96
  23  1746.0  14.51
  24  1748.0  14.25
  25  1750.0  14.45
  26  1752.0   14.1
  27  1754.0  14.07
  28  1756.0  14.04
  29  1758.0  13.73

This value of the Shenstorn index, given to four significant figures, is 12.66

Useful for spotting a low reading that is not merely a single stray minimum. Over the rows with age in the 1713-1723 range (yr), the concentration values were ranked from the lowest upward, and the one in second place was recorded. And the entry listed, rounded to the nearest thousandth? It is 9.963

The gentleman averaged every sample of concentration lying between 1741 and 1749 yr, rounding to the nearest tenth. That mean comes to 14.2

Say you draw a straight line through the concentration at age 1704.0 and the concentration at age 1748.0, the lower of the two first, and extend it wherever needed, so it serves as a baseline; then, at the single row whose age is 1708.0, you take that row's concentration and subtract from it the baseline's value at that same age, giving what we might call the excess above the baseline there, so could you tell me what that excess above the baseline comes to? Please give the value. 0.3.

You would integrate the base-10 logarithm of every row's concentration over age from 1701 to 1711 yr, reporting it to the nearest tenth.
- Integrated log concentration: 11.0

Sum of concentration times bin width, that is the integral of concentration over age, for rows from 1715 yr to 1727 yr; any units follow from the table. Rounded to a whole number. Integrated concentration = 131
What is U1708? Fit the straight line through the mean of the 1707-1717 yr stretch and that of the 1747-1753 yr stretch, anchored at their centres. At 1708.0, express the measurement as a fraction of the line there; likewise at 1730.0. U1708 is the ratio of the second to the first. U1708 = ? 0.93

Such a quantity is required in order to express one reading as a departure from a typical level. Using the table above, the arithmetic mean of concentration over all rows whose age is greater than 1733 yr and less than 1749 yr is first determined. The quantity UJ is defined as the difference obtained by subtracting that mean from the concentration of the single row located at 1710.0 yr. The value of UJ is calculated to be -1.4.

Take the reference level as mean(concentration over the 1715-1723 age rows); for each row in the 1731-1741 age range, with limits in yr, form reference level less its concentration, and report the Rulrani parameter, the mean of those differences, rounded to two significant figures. -2.8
